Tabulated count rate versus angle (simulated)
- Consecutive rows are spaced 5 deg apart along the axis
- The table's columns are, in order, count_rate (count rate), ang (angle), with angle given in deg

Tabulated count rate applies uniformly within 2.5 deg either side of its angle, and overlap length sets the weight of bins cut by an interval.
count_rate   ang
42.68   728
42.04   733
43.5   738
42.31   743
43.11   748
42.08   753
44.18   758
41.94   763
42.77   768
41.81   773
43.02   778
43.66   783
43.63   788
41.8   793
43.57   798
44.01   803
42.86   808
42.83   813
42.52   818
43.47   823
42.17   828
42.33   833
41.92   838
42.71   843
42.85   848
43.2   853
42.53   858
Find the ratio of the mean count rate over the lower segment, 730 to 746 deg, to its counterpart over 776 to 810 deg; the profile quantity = 0.99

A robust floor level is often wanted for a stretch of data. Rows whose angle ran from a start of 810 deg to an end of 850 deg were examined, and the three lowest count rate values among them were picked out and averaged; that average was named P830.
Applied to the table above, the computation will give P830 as 42.1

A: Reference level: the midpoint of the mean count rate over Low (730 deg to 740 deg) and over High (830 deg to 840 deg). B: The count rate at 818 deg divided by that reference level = 1.002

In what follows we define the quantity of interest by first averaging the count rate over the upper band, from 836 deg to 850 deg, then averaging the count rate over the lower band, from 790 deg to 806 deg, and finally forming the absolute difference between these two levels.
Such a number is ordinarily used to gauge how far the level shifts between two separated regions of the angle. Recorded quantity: 0.63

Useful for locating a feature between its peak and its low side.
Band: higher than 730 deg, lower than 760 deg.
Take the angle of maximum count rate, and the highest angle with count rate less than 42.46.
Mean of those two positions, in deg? 755.5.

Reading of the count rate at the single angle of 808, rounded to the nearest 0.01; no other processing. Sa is 42.86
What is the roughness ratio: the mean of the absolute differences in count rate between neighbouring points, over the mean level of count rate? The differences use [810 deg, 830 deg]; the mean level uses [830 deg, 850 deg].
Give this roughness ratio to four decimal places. 0.0201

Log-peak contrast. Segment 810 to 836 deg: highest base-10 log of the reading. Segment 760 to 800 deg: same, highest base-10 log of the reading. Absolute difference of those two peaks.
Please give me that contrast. 0.002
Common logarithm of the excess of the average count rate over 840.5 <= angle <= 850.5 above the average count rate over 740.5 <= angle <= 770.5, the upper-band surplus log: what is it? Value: -1.3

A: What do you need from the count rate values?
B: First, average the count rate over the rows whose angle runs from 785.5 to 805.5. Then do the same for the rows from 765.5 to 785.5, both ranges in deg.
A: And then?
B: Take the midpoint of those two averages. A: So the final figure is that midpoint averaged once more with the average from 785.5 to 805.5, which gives 43.1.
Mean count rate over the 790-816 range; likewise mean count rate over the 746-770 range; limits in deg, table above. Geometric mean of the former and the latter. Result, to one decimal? 42.9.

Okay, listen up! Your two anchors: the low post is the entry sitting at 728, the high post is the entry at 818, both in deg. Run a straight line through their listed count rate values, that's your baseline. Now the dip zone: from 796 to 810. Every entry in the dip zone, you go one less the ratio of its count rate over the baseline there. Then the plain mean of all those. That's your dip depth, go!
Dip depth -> -0.022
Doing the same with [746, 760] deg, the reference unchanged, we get -0.011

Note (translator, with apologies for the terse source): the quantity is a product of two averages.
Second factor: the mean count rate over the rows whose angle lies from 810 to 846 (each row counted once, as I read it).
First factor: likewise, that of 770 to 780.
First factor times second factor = 1805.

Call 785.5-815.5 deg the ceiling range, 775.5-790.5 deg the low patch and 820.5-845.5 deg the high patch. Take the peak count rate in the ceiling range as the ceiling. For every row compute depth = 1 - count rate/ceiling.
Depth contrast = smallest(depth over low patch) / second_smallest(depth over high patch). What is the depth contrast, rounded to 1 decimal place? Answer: 0.3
